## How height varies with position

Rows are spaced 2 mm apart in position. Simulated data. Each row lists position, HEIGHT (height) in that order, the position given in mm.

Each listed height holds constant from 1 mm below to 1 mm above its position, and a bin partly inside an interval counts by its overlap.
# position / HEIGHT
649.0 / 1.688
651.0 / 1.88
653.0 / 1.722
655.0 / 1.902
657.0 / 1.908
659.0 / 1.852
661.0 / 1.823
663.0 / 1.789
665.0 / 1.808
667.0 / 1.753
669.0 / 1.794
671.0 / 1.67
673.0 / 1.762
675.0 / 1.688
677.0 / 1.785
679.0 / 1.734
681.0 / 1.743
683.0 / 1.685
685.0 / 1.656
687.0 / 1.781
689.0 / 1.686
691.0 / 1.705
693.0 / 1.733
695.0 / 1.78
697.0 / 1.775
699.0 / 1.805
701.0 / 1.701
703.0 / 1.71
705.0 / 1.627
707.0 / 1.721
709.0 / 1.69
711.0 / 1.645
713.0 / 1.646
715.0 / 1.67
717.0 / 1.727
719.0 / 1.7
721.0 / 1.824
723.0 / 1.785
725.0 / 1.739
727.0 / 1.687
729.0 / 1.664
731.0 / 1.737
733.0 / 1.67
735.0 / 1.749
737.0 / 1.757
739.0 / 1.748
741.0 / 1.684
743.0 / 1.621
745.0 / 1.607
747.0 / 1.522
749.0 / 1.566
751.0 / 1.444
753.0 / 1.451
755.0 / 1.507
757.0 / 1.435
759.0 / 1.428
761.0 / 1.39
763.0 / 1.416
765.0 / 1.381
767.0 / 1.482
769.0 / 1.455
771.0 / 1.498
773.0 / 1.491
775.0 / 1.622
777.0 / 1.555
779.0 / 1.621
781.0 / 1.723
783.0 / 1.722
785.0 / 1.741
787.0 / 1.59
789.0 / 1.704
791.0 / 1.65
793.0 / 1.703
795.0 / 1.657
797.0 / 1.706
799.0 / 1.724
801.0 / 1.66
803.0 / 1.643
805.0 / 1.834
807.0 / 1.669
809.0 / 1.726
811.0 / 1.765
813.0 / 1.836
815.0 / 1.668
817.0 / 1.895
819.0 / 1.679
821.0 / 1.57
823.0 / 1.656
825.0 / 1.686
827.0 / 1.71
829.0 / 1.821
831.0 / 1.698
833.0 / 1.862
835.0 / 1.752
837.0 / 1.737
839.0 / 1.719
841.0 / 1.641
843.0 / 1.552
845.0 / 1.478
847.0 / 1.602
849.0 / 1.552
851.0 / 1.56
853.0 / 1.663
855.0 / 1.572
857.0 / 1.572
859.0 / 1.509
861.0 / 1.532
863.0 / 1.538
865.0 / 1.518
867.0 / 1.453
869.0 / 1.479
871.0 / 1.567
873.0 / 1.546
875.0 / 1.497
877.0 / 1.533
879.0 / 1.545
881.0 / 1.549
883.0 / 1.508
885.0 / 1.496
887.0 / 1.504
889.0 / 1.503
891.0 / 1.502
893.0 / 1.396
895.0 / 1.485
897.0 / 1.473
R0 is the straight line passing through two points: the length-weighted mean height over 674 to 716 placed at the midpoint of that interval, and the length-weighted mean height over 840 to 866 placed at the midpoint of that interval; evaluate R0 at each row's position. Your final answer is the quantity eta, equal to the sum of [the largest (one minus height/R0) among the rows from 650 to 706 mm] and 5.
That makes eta 5.04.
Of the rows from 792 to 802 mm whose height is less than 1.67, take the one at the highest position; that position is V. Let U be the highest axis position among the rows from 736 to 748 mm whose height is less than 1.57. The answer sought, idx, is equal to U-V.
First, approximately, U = 747.0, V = 801.0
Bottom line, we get -54 mm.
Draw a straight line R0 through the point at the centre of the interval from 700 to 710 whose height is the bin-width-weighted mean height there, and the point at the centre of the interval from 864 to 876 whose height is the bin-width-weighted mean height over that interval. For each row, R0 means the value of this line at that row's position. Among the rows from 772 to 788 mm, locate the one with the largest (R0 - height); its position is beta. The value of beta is 773.0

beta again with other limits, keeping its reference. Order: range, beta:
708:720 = 711.0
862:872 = 867.0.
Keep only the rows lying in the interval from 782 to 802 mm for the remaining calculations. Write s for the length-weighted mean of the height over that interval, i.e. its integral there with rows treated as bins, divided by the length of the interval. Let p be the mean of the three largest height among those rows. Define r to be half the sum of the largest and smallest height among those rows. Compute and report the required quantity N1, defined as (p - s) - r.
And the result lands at -1.62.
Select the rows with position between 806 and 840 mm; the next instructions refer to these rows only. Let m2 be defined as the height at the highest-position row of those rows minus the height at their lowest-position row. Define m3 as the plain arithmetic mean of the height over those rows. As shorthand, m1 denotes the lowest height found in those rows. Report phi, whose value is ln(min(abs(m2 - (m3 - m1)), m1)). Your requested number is -2.2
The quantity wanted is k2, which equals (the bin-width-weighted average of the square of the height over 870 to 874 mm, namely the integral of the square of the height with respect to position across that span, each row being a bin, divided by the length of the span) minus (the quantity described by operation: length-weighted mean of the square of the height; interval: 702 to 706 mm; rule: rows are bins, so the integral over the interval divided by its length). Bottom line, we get -0.36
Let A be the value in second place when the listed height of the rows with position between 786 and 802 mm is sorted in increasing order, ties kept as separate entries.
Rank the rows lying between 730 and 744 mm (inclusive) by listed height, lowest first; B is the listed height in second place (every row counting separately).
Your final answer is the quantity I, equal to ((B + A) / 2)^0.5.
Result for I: 1.29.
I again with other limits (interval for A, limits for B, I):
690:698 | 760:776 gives 1.25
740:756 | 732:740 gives 1.26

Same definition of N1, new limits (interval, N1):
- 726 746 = -1.62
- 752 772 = -1.39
